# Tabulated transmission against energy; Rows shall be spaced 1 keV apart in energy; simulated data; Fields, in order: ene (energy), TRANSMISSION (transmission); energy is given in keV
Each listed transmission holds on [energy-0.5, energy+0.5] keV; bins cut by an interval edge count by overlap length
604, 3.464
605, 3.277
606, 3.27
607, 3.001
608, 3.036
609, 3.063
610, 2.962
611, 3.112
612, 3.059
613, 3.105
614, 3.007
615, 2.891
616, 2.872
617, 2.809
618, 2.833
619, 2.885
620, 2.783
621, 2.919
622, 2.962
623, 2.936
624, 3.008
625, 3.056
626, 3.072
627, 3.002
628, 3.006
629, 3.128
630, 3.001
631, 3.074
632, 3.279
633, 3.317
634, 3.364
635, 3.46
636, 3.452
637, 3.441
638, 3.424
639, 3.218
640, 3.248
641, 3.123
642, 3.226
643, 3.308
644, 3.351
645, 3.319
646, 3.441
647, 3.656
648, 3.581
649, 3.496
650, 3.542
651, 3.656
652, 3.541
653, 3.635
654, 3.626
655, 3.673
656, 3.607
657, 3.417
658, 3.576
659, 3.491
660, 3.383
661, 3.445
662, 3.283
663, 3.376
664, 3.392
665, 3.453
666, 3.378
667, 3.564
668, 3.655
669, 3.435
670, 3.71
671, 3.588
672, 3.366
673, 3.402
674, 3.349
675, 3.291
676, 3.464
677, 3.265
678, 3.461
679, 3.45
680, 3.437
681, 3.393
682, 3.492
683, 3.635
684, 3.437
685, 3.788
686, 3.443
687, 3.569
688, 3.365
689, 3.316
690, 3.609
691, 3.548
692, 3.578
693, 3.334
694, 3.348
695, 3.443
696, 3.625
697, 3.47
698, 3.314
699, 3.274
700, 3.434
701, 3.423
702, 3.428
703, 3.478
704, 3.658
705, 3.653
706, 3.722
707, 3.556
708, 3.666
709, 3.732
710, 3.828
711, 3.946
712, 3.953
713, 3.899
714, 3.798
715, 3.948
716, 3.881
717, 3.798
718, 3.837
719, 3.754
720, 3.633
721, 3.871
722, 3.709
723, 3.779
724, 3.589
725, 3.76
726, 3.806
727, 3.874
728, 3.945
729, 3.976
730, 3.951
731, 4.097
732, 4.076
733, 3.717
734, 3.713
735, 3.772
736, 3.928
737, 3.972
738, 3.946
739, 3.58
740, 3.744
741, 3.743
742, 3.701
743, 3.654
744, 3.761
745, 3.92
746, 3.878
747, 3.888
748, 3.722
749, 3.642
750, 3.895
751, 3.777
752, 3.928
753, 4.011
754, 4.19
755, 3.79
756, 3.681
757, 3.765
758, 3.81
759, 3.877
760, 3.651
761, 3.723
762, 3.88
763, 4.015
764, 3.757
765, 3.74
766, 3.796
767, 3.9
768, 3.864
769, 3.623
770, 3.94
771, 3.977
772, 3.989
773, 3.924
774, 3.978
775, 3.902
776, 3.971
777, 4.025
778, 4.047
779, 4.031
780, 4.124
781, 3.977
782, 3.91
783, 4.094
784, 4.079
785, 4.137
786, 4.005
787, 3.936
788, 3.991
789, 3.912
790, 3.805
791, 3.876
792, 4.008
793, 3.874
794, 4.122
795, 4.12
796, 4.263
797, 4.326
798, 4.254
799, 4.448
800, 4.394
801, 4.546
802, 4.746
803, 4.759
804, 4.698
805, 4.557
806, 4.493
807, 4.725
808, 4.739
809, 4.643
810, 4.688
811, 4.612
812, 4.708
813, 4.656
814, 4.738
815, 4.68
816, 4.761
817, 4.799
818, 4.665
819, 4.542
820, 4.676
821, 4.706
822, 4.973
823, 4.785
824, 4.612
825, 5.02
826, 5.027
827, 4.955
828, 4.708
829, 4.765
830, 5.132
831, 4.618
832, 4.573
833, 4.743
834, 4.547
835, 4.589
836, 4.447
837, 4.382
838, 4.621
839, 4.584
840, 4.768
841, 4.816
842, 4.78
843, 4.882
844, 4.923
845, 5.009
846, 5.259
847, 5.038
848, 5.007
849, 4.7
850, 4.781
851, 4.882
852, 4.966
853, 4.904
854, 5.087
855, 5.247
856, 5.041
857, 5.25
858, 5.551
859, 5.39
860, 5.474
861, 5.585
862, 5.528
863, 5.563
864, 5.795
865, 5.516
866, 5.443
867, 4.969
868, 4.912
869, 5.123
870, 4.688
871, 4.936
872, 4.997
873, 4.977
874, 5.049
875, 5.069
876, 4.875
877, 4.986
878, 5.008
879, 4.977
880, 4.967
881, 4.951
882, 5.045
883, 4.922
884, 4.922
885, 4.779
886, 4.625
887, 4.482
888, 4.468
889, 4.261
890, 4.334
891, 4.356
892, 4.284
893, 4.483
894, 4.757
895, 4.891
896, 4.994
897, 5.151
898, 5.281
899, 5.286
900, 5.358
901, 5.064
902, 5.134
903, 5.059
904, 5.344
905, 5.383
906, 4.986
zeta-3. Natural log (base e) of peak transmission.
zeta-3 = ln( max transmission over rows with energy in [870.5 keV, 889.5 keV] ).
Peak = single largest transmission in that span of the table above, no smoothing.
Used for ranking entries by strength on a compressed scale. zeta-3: 1.62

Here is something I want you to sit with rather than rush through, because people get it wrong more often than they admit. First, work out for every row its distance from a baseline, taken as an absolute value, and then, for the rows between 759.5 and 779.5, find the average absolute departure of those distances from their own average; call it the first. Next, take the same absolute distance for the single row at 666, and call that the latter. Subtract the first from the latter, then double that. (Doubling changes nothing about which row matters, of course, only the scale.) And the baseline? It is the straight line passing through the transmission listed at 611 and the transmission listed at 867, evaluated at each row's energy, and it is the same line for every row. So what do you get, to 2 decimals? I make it 0.10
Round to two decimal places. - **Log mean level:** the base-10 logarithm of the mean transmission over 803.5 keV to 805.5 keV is 0.67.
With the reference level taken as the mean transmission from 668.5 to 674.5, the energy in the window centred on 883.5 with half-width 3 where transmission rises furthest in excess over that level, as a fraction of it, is 882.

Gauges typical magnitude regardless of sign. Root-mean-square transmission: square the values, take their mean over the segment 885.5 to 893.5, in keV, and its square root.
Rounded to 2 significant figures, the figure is 4.4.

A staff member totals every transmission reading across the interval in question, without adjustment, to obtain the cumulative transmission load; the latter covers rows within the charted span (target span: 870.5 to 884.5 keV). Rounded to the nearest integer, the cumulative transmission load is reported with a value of 70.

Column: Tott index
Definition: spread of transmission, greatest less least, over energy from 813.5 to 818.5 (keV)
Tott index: 0.13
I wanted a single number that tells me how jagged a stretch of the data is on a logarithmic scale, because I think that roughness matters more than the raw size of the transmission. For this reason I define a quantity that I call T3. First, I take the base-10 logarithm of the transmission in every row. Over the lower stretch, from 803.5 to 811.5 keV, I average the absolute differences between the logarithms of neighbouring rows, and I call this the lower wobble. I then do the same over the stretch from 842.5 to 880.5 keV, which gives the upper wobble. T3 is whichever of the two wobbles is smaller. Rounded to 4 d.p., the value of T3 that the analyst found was 0.0090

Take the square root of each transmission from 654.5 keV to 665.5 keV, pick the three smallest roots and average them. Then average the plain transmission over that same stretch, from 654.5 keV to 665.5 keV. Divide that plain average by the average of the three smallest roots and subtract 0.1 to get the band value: 1.79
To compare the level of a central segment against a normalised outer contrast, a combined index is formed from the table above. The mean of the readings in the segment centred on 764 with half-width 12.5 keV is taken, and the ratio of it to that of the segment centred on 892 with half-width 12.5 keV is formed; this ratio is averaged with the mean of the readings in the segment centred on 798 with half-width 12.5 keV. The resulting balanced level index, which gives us 2.56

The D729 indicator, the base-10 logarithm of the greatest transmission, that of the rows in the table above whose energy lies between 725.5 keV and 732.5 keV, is 0.61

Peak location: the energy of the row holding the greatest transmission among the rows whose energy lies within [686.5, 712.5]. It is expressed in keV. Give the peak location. 712 keV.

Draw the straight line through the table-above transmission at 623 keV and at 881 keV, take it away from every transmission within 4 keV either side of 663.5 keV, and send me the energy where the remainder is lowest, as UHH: 662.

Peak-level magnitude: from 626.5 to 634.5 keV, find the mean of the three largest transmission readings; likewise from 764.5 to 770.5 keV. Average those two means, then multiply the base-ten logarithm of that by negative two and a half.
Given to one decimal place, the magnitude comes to -1.4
